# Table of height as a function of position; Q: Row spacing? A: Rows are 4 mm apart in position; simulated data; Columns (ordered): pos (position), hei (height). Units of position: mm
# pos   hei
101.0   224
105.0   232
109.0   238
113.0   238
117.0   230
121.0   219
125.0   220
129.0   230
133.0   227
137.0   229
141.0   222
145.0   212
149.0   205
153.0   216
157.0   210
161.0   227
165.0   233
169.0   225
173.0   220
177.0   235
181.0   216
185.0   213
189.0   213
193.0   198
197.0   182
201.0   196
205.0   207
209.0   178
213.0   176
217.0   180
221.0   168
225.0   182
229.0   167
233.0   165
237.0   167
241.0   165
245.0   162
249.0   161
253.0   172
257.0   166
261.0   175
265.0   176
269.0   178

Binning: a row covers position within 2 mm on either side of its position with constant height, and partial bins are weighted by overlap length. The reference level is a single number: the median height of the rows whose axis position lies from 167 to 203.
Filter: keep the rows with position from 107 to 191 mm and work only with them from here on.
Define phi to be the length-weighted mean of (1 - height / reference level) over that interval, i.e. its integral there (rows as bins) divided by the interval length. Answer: -0.05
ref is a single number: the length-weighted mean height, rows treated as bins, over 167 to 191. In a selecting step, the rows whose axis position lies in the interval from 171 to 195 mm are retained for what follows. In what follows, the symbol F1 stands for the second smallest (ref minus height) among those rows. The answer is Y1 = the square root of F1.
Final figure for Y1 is 0.6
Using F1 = 0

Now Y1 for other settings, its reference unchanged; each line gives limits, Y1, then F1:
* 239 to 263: 7.0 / 48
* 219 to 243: 7.2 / 52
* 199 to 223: 4.9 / 24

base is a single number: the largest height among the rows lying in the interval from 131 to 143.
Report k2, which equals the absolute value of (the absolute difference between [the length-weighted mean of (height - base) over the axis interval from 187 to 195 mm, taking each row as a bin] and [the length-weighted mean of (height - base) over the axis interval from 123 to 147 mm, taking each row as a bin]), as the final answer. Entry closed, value 18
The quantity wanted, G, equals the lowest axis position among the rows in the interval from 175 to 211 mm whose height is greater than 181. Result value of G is 177.0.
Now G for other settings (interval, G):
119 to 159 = 121.0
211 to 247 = 225.0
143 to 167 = 145.0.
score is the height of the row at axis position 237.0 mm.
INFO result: 167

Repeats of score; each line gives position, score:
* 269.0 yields 178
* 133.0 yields 227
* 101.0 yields 224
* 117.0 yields 230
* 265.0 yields 176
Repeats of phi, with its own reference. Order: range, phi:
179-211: 0.06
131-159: -0.02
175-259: 0.14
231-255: 0.22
